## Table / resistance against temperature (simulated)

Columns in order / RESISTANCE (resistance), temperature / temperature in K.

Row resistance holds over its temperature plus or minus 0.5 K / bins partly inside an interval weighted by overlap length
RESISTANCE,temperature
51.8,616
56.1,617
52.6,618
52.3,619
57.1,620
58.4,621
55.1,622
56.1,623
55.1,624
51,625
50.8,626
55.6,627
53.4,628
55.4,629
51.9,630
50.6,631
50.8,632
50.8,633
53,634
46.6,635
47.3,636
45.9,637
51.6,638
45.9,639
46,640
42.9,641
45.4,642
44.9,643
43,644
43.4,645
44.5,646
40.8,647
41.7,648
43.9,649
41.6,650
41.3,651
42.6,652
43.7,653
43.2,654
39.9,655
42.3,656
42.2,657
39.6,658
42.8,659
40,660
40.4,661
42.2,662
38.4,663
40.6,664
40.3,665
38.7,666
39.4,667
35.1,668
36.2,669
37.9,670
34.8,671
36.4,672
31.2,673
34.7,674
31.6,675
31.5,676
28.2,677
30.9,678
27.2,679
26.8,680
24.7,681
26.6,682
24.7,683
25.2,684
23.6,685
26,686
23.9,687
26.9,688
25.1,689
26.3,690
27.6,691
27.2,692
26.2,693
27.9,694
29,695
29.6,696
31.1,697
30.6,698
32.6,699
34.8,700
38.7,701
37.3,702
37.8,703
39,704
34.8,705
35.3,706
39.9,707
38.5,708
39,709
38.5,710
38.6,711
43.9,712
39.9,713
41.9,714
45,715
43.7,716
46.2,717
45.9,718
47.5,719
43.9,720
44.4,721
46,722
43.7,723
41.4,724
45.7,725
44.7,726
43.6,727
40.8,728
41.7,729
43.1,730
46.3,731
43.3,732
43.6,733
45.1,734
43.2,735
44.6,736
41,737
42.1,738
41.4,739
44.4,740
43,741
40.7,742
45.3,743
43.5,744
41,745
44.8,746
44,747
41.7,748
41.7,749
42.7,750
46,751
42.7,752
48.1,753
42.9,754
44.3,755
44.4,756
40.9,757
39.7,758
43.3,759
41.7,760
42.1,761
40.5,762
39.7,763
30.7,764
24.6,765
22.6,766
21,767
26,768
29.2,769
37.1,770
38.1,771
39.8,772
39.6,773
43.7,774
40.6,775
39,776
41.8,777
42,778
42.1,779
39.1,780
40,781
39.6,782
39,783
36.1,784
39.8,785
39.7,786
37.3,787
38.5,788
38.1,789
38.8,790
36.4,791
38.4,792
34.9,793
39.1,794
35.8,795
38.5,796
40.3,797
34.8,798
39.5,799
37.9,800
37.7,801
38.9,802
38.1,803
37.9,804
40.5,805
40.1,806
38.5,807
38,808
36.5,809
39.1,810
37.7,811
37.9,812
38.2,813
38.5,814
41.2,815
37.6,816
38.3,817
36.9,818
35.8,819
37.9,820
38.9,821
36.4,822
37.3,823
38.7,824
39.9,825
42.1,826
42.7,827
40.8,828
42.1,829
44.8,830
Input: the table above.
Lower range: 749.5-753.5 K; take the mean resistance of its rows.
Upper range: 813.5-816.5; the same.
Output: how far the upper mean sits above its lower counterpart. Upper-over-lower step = -5.8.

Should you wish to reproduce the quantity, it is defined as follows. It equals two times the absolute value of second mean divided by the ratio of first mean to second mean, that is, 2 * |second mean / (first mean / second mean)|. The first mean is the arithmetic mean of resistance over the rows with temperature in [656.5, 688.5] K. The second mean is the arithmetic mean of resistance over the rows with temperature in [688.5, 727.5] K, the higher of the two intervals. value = 85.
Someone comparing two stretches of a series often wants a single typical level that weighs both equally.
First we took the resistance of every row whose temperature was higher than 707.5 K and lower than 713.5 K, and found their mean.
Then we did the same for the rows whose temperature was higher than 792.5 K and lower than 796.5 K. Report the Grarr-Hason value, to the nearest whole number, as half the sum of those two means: 38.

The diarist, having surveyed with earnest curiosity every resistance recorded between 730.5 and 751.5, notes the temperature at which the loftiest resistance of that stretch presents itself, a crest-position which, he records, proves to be 731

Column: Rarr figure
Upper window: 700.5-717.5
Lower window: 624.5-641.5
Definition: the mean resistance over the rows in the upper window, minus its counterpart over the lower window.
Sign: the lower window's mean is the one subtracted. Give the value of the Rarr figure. -10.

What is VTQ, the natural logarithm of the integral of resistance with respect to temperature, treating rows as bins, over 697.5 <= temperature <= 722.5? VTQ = 6.91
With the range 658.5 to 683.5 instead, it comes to 6.76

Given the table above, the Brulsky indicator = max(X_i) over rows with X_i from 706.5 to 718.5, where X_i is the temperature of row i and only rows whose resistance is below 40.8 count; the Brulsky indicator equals 713 K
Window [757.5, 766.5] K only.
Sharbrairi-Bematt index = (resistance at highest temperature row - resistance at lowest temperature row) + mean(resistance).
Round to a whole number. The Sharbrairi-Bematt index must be 19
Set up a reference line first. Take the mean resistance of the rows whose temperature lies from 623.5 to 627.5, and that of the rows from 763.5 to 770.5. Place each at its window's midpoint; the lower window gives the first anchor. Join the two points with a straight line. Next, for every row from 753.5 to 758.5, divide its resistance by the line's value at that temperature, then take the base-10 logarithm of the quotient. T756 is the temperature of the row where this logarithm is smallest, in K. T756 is 758 K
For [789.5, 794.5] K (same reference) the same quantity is 793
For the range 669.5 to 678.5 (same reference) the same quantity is 677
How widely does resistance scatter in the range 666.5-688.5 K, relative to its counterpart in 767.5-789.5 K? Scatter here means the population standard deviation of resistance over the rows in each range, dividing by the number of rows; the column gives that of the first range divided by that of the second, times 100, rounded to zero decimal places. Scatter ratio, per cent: 126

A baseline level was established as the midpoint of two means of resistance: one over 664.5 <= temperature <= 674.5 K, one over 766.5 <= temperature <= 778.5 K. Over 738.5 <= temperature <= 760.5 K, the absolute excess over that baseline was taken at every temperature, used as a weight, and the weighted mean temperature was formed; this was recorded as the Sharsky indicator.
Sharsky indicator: 749.4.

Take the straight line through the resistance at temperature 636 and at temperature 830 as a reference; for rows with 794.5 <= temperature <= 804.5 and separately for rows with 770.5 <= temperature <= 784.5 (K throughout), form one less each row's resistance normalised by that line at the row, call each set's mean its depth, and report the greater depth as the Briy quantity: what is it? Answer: 0.16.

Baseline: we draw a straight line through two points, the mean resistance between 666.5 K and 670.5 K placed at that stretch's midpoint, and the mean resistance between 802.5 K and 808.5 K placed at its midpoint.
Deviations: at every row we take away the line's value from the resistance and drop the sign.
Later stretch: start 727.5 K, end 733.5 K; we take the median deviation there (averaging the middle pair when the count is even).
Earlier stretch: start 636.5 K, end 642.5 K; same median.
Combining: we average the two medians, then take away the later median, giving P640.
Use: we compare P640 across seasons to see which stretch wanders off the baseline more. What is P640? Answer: 1.9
